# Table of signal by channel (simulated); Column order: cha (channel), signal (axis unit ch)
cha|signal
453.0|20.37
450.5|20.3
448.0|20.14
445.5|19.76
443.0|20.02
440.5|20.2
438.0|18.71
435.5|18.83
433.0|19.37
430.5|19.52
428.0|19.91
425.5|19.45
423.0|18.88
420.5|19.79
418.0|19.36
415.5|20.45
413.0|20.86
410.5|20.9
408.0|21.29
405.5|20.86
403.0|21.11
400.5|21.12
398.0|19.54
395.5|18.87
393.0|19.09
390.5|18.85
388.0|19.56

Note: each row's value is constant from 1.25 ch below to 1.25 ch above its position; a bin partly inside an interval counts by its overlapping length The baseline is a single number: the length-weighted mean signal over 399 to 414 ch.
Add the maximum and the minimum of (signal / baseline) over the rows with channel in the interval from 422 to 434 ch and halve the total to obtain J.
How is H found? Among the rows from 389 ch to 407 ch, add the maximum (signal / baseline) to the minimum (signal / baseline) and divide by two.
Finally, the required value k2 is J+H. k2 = 1.88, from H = 0.95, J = 0.92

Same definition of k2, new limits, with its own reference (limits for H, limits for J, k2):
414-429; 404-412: 1.94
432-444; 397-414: 1.90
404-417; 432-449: 1.92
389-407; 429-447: 1.88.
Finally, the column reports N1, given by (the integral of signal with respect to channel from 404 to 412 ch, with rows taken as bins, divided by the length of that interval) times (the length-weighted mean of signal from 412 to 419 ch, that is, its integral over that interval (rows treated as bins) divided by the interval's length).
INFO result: 425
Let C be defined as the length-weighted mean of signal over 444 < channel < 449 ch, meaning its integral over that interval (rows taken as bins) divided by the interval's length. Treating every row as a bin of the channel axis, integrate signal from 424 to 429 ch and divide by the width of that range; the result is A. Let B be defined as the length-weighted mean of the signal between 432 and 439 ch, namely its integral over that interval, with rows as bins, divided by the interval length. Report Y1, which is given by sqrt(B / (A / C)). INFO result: 4.39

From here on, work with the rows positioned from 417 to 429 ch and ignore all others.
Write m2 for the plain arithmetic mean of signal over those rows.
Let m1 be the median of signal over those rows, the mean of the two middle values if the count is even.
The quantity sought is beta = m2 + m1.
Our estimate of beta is 38.9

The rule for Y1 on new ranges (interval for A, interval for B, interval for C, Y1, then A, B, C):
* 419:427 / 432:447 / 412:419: 4.51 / 19.4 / 19.5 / 20.2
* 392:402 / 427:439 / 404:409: 4.54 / 19.7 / 19.3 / 21.1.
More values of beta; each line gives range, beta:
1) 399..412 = 42.2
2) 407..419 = 41.4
